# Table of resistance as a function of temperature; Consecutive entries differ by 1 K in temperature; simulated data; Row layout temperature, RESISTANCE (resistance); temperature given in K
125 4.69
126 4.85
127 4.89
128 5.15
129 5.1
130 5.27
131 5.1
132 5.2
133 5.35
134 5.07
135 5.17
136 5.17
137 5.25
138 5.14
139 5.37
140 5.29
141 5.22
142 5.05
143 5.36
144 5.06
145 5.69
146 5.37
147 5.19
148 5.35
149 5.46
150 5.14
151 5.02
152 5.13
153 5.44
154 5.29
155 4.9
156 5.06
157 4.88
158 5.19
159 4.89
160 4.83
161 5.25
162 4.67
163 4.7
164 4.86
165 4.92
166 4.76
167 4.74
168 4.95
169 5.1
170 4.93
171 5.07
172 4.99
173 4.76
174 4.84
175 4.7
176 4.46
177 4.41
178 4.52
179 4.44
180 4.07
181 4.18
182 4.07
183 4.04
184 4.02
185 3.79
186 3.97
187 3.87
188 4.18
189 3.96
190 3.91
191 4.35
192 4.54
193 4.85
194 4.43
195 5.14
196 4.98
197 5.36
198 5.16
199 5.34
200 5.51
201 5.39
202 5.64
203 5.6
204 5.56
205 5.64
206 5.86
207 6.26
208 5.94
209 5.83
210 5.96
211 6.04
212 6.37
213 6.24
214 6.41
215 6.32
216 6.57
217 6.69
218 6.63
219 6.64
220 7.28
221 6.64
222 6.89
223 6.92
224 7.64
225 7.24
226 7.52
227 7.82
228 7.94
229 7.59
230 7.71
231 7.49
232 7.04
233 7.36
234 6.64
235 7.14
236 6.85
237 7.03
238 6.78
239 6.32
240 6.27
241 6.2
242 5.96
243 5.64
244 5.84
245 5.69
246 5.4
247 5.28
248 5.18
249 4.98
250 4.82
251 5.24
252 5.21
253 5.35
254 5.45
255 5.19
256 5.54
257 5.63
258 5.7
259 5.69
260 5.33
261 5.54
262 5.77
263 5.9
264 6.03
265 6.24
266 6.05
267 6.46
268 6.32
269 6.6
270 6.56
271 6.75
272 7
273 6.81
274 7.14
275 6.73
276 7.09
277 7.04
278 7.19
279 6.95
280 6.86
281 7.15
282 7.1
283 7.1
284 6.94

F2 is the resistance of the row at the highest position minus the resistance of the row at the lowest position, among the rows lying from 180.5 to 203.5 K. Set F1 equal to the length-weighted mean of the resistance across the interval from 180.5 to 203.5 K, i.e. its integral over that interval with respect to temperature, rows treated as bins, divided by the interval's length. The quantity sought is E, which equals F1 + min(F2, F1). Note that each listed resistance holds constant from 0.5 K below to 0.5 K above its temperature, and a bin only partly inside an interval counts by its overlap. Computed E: 6.0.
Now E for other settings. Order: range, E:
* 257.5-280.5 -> 7.6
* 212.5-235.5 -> 8.0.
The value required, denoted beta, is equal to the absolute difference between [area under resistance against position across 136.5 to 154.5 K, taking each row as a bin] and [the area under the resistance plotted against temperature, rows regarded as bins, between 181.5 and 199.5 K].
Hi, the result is 15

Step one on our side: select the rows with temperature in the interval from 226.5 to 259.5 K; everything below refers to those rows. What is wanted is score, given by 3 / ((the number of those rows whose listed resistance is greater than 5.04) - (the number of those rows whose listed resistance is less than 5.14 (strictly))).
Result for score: 0.10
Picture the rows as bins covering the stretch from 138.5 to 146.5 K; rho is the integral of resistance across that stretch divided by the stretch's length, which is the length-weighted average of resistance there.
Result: 5.3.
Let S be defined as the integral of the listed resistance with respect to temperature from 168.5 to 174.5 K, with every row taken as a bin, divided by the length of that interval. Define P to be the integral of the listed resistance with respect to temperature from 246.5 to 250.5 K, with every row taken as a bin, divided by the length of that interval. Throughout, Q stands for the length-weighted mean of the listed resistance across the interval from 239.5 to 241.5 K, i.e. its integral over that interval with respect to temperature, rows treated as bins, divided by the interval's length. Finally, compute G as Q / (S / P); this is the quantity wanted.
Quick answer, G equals 6.4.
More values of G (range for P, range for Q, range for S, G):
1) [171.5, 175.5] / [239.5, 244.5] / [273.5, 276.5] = 4.1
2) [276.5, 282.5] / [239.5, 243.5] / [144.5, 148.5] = 7.9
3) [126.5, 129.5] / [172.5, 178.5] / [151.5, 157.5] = 4.6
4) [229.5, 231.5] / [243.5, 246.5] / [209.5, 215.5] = 6.9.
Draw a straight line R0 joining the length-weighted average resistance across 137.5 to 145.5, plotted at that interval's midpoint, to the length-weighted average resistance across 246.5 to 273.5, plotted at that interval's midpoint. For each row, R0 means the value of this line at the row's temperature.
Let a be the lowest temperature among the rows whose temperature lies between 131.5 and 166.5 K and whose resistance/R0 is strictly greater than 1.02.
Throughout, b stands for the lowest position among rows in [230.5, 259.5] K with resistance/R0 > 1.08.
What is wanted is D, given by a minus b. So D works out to -98 K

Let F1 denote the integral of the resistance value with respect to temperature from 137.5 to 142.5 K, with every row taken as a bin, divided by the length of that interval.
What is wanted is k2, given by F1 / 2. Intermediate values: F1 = 5.2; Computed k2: 2.61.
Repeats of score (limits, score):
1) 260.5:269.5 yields 0.33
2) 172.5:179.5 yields -0.43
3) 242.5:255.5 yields 0.33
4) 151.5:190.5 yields -0.11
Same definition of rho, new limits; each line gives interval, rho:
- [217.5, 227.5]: 7.1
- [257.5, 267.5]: 5.9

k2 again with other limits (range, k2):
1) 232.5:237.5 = 3.50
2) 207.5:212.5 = 3.01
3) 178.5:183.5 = 2.08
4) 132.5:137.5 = 2.60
